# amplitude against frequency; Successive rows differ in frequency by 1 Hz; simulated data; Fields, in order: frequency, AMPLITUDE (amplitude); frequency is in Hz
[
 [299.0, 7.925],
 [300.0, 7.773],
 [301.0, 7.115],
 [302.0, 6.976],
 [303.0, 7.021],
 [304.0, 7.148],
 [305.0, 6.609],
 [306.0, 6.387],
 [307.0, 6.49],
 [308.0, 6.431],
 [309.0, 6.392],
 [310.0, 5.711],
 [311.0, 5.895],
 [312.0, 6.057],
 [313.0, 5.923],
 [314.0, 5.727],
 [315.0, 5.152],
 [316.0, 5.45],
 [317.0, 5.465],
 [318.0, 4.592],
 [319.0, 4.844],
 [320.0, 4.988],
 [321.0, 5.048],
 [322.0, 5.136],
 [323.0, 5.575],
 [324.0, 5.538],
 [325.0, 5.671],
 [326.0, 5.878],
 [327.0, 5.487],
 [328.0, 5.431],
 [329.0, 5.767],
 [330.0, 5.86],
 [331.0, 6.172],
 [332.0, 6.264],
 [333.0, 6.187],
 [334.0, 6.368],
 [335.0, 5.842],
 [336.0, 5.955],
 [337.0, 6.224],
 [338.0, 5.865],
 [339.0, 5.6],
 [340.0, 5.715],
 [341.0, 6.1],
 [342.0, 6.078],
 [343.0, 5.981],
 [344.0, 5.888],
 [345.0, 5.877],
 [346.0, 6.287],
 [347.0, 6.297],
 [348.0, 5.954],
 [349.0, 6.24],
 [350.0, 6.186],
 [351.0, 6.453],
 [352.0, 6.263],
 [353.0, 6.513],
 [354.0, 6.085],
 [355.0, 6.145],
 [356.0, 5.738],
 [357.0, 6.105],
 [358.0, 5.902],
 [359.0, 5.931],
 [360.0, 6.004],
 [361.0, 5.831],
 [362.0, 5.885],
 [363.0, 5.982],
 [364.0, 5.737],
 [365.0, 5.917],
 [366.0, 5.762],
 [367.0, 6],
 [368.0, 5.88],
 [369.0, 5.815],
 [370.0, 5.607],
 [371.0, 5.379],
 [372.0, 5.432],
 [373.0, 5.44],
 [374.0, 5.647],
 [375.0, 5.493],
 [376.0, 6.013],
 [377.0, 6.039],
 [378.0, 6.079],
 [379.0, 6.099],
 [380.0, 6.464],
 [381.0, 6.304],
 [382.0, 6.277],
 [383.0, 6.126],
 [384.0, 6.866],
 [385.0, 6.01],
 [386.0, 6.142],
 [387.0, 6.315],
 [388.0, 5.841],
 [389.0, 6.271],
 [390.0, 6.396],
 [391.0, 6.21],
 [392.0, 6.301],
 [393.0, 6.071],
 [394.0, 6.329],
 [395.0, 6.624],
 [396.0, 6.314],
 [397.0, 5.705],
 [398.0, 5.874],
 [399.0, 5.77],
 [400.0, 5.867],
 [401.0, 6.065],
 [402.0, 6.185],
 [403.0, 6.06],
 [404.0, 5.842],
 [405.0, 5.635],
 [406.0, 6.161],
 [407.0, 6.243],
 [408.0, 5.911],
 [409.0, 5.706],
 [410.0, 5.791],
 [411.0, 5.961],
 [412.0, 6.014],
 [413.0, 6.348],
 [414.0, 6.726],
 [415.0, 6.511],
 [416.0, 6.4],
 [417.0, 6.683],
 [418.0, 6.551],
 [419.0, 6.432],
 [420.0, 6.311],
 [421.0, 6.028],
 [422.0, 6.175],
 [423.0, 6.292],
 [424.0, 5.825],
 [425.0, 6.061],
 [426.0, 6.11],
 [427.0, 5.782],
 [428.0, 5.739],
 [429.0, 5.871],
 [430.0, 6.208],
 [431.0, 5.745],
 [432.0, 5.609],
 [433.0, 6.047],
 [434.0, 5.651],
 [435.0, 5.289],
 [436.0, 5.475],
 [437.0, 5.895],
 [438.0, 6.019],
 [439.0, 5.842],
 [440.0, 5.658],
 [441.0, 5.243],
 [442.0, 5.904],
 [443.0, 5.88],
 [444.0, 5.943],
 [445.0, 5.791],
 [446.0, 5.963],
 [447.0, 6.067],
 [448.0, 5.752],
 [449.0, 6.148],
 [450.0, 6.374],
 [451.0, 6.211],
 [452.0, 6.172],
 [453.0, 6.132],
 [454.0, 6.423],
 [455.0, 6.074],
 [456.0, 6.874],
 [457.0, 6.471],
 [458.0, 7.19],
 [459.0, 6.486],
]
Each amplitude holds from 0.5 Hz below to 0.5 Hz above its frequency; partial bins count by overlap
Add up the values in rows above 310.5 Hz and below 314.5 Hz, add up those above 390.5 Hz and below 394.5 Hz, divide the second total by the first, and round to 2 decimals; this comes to 1.06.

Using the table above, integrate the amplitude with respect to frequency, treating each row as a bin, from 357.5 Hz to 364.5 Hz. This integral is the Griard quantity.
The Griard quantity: 41.3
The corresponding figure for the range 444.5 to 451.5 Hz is 42.3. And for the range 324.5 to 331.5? 40.3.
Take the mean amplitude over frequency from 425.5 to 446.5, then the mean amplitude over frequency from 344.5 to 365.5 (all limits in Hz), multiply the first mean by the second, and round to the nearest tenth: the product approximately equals 35.1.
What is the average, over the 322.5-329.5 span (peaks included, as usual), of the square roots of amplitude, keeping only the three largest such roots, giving 2.402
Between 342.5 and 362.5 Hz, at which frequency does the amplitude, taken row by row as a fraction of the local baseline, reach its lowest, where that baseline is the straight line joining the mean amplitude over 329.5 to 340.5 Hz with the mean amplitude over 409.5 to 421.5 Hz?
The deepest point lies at 356.0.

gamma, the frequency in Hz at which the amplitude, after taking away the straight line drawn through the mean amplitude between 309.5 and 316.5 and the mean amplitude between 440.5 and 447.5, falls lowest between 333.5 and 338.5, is 335.0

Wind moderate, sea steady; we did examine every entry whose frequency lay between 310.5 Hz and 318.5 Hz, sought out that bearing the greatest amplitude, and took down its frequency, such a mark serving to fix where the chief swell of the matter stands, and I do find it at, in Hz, 312.0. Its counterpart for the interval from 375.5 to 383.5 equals 380.0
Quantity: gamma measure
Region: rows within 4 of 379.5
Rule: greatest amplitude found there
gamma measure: 6.464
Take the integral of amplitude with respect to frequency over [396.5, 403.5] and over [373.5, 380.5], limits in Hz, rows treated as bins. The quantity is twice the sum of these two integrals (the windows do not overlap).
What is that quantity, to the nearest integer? 167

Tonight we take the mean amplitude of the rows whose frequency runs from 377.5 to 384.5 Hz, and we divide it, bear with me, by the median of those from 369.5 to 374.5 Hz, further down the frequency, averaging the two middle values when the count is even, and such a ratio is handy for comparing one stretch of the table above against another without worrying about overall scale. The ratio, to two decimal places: 1.16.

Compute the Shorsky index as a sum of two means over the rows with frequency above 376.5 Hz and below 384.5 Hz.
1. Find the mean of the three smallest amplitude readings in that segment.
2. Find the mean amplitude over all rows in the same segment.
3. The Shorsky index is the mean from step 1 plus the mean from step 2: 12.4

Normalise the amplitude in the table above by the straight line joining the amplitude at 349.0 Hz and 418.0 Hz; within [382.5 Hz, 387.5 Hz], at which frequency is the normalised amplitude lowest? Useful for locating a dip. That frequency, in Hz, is 385.0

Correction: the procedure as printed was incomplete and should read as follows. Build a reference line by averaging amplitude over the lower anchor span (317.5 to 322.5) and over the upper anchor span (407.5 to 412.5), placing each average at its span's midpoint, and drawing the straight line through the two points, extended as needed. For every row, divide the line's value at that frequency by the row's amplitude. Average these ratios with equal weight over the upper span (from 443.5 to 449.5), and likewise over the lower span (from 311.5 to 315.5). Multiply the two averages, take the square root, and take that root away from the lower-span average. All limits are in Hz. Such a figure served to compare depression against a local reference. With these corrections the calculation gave -0.10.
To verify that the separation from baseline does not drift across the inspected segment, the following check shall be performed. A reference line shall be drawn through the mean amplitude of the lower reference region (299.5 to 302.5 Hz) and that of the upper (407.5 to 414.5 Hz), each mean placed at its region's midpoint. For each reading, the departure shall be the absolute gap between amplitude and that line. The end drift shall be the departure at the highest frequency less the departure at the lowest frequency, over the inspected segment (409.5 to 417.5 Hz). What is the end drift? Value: 0.40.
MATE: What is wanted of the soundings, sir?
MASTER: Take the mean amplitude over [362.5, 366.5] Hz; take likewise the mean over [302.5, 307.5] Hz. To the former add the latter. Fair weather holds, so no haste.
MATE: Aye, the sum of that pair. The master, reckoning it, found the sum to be 12.6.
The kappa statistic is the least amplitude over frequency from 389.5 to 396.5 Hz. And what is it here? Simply 6.071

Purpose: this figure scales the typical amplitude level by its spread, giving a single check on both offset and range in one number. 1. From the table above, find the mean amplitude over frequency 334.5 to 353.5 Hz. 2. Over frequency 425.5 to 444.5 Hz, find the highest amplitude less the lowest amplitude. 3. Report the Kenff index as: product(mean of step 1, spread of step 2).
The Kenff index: 5.9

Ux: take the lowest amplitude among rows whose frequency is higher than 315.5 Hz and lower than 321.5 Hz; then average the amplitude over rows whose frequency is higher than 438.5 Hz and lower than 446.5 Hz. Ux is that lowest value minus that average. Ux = -1.2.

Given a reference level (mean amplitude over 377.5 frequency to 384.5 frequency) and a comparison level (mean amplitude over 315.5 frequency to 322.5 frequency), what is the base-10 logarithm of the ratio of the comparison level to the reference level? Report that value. -0.10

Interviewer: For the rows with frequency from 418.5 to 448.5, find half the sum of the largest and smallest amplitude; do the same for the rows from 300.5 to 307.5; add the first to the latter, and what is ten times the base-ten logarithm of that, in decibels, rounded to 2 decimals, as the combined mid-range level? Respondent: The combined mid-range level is 11.01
